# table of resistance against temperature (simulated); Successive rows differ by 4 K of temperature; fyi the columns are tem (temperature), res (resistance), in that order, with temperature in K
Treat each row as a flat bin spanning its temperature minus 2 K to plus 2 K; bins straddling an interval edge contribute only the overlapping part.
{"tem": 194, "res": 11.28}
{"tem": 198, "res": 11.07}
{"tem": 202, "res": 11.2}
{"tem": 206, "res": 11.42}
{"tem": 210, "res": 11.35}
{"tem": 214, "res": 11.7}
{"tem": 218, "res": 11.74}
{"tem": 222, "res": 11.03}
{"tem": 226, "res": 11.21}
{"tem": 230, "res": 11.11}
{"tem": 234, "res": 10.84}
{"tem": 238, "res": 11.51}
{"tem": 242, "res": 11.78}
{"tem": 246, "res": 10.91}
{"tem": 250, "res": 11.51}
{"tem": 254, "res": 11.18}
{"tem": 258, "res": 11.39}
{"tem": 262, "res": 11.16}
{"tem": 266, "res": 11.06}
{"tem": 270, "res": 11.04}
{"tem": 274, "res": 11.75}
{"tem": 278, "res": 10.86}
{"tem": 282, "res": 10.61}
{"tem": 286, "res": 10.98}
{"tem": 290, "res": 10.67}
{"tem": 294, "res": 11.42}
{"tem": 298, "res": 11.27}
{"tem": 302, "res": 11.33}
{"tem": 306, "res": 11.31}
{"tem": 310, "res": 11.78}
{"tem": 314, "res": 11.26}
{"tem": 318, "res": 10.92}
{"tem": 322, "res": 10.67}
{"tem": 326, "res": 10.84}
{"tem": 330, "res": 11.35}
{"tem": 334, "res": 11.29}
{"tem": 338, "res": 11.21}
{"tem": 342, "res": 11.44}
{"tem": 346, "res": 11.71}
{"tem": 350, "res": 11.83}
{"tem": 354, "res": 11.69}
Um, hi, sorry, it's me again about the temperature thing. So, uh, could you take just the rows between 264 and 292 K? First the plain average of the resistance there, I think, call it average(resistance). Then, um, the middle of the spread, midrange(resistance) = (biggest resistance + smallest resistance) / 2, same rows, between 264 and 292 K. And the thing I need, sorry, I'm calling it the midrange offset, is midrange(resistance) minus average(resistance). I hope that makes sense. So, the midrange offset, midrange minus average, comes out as 0.18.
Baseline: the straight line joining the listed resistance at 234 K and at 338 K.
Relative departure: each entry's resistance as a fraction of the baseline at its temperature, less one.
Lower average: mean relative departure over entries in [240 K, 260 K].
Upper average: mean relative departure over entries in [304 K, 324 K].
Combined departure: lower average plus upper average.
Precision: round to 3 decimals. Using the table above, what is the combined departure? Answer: 0.048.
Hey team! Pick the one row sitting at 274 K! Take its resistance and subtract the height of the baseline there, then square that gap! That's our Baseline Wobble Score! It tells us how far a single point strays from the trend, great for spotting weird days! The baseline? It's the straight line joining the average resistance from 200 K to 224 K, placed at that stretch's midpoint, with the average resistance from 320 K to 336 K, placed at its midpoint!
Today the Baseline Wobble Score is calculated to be 0.29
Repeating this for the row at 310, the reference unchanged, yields 0.47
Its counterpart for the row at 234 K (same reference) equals 0.25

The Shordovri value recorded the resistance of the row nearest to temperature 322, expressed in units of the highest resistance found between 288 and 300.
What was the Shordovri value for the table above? 0.93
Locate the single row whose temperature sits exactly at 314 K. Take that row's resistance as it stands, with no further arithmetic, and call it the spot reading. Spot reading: 11.26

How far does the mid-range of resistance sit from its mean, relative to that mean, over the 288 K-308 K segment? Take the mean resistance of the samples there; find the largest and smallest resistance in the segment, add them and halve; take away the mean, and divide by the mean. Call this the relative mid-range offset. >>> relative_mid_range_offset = -0.014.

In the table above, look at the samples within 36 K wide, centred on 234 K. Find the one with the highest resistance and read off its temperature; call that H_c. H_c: 242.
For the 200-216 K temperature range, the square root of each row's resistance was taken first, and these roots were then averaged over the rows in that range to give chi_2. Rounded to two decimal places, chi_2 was 3.38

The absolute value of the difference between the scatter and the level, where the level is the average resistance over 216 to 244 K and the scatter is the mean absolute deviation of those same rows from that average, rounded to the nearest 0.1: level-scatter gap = 11.0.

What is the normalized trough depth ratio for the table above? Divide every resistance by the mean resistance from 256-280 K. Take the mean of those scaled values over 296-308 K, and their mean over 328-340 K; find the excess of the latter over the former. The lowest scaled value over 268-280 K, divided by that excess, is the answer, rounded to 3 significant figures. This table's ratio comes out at -543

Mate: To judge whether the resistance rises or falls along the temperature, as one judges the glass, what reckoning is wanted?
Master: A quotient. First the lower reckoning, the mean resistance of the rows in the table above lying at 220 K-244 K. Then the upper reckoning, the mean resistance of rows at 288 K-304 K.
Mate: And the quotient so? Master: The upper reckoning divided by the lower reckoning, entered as 0.99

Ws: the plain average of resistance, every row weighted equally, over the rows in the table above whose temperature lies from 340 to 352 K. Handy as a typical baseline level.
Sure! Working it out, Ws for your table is 11.7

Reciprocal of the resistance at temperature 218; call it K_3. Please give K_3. 0.0852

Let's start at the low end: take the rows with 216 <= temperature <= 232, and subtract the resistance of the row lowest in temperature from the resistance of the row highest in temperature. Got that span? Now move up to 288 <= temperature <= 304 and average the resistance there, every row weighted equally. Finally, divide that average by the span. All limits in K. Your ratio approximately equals -18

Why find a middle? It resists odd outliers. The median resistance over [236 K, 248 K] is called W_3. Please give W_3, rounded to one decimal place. 11.5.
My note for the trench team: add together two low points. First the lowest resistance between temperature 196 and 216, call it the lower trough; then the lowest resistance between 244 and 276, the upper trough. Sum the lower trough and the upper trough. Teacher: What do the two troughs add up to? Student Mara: 22.0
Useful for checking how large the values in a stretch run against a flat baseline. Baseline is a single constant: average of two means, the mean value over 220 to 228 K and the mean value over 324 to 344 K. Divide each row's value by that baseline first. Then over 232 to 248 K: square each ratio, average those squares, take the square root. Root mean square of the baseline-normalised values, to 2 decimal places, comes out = 1.01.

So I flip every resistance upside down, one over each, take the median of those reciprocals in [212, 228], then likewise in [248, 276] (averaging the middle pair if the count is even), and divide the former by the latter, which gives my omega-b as 0.98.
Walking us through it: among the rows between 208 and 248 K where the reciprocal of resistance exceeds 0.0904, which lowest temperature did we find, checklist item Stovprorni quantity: 222 K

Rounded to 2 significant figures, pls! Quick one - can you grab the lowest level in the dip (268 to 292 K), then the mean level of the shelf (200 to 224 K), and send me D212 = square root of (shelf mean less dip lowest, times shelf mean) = 3.0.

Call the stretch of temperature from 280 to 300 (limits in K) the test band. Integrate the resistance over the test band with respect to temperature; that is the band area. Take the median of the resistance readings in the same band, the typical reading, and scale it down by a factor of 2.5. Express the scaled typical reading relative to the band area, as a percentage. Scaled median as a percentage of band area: 2.00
